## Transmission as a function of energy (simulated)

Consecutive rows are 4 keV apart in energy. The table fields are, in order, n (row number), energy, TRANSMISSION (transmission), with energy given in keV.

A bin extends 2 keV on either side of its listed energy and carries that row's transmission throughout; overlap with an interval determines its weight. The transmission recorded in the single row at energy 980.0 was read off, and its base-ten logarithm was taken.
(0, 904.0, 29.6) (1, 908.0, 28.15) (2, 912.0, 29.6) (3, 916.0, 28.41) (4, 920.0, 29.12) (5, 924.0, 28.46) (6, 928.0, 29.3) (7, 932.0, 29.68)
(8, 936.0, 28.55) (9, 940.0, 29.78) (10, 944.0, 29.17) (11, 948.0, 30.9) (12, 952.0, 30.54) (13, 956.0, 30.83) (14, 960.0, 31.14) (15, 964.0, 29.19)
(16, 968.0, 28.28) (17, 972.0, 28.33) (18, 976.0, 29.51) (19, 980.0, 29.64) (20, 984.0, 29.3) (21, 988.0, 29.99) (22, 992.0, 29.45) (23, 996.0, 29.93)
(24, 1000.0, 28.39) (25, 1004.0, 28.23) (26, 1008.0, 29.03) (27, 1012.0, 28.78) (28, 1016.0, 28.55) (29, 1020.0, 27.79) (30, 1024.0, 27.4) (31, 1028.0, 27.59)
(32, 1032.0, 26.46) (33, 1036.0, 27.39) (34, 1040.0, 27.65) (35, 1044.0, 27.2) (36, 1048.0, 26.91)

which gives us 1.47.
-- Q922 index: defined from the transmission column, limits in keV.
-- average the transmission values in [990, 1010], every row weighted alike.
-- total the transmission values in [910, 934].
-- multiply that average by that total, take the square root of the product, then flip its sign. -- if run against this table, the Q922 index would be -71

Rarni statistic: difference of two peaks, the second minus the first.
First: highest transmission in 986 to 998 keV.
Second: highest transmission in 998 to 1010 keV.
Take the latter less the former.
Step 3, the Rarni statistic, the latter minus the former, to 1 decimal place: -1.0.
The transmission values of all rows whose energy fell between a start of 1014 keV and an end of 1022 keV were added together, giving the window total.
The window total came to 56.3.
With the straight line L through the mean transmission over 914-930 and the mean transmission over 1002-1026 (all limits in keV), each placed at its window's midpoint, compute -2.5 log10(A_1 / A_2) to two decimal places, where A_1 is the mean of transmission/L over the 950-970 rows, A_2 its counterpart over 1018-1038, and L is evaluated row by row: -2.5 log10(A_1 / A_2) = -0.09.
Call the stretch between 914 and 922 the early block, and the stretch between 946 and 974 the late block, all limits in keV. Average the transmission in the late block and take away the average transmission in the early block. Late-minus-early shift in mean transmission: 1.1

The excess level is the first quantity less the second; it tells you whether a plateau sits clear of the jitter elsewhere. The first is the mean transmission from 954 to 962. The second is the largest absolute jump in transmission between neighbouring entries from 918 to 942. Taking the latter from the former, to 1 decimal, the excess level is 29.8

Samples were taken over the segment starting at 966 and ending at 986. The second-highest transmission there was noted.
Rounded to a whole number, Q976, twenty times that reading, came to 590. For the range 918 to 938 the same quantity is 586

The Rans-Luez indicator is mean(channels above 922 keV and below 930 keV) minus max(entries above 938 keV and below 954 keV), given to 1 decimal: -2.0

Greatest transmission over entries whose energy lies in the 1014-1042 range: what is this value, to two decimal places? 28.55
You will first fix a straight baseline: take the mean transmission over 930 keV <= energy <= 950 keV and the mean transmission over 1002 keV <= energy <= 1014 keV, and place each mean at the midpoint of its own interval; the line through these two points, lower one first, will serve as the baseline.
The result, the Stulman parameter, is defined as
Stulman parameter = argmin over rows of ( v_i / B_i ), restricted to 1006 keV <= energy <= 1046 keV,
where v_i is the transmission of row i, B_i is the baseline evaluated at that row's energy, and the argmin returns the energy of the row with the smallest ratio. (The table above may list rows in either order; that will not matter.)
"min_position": 1032.0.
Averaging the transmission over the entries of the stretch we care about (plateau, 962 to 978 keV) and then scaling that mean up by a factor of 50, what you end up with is 1441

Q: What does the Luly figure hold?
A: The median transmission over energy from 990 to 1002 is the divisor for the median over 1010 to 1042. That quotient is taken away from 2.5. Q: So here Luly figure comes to 1.56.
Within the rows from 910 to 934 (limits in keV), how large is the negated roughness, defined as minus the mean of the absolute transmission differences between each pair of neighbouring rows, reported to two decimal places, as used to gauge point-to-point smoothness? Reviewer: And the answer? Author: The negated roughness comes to -0.76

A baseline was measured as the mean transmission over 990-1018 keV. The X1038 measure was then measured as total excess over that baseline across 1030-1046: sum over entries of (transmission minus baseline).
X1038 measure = -6.9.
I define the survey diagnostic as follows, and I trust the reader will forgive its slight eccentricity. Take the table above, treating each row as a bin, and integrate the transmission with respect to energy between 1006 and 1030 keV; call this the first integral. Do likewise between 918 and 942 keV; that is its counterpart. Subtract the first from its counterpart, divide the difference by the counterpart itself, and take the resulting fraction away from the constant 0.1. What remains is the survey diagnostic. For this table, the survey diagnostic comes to 0.07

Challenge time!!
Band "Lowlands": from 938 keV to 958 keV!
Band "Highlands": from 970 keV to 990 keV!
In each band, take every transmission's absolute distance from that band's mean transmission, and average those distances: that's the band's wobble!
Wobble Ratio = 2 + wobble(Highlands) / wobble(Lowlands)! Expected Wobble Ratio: 2.70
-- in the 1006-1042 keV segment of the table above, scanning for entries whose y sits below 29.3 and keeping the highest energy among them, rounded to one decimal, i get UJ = 1040.0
